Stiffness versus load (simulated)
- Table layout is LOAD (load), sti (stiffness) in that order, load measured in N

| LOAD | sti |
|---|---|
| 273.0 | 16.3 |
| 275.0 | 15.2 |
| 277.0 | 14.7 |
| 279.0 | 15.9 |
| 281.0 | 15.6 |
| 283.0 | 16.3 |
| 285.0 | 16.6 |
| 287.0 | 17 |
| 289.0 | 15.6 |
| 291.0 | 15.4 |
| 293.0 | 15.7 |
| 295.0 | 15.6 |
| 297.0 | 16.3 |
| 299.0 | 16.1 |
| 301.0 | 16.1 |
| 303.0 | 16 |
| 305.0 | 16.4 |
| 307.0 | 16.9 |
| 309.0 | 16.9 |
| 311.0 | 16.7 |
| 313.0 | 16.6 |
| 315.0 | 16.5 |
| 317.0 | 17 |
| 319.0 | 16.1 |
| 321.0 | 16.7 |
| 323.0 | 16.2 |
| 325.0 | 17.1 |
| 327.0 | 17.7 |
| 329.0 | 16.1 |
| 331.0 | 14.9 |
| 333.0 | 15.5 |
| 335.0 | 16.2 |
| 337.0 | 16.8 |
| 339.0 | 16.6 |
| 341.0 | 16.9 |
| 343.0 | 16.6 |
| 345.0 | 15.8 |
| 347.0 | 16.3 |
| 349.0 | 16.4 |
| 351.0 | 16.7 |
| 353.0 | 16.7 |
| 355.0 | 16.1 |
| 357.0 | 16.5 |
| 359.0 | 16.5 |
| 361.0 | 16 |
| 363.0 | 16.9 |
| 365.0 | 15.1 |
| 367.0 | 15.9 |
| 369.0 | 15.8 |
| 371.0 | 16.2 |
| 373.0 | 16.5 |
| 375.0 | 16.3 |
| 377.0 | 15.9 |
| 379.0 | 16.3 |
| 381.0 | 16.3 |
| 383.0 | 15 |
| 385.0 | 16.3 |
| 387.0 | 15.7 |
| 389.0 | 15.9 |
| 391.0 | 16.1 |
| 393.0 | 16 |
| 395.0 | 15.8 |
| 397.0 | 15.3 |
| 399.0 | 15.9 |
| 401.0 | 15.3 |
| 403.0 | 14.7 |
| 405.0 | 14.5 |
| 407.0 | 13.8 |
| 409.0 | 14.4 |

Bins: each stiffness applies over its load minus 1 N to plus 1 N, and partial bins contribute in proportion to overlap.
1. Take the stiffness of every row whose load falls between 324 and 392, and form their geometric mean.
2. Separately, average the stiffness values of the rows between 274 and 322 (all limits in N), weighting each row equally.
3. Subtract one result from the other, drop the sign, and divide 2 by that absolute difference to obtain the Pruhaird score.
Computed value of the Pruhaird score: 39.4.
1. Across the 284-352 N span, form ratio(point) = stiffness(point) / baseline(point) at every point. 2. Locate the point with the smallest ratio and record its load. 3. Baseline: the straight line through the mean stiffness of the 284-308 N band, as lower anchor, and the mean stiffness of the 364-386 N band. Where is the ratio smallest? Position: 331.0 N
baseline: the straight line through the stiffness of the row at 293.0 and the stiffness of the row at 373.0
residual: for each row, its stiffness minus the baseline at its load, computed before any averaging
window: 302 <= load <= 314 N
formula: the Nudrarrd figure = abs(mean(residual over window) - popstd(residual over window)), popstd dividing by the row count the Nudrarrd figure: 0.4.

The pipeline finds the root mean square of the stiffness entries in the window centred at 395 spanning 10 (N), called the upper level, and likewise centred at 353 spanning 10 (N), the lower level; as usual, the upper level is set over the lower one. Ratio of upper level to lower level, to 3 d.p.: 0.960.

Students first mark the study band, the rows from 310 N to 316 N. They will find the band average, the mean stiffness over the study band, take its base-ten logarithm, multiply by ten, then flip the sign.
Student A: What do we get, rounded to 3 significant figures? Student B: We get -12.2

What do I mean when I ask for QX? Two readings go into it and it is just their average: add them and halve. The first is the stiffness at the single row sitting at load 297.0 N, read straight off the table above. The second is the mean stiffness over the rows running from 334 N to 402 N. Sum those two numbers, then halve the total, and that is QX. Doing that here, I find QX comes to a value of 16.2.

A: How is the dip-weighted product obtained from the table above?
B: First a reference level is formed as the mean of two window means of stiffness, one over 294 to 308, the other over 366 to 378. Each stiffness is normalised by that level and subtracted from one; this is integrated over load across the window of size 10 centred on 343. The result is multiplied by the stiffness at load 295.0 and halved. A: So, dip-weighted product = -1.4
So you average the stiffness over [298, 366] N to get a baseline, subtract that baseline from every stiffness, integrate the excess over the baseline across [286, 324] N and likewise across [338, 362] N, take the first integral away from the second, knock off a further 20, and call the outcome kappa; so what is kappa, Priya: -16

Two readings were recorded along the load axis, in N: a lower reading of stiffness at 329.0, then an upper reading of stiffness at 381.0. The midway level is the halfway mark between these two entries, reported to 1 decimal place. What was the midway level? 16.2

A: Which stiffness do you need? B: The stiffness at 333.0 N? 15.5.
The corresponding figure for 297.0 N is 16.3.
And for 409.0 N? 14.4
